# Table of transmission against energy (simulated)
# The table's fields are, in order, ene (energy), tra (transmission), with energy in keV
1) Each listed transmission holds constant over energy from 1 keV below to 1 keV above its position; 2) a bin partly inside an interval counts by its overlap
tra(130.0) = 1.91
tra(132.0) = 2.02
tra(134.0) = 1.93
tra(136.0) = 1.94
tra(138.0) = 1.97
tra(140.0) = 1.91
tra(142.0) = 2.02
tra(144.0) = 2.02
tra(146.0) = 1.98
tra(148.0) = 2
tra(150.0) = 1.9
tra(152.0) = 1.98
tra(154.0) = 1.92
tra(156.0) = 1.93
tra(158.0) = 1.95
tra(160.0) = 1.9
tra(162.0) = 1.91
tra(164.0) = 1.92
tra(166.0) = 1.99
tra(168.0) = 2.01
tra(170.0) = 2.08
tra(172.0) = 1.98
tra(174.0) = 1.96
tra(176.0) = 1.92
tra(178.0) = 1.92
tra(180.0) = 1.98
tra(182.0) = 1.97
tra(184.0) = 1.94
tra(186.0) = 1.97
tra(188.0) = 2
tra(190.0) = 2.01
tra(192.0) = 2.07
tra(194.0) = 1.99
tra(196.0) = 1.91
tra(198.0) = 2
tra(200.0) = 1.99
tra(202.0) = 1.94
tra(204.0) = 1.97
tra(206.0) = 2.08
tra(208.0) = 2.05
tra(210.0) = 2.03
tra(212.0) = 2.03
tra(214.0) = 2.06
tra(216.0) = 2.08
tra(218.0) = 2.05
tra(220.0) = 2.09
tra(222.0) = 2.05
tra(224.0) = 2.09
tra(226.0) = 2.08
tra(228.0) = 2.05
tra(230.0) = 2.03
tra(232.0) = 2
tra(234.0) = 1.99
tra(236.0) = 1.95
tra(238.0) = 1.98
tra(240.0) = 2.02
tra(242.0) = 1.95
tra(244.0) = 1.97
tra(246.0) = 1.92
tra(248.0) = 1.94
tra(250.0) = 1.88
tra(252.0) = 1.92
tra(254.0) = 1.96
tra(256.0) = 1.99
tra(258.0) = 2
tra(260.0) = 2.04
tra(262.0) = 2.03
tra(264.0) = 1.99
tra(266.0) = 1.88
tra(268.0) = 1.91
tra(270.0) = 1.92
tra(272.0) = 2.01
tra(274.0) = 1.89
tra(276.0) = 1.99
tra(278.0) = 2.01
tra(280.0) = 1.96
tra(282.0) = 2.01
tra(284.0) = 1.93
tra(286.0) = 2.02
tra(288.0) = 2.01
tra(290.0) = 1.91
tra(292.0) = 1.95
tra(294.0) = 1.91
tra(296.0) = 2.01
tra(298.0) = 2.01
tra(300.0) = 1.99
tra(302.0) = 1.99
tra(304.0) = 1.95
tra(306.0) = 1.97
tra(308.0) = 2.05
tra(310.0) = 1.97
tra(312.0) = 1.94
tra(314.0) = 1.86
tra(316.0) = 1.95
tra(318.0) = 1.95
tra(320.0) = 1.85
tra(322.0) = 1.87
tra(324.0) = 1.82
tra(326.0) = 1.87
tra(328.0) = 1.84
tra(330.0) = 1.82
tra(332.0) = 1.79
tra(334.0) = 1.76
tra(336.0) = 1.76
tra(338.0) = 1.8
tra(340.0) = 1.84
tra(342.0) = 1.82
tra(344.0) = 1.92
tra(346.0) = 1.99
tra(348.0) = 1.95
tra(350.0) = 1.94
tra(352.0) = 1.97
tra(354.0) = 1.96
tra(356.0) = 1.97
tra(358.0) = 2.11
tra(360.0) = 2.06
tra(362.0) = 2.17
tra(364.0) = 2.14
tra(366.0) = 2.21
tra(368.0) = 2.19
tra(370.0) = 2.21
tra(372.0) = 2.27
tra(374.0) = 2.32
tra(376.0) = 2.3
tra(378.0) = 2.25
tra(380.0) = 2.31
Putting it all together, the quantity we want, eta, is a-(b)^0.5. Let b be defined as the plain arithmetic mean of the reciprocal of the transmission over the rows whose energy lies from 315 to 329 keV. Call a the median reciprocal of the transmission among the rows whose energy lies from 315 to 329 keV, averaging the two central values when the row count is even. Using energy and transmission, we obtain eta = -0.195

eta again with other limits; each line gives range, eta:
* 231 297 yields -0.206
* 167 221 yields -0.207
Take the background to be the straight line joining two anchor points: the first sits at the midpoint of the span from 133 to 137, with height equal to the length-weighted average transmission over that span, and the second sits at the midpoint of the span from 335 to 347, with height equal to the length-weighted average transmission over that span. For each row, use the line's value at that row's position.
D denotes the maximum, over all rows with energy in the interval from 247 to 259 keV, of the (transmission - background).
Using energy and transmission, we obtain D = 0.113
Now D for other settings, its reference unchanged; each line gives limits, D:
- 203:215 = 0.173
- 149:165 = 0.052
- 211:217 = 0.176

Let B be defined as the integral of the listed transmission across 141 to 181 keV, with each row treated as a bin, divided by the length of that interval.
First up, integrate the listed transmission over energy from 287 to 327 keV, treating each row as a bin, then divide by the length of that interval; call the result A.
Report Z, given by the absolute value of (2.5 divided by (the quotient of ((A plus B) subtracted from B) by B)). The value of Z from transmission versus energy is 2.53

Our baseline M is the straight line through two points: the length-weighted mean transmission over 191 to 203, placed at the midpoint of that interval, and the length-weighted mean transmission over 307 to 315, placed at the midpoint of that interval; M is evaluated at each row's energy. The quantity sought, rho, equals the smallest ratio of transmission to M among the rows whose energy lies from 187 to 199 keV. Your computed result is 0.963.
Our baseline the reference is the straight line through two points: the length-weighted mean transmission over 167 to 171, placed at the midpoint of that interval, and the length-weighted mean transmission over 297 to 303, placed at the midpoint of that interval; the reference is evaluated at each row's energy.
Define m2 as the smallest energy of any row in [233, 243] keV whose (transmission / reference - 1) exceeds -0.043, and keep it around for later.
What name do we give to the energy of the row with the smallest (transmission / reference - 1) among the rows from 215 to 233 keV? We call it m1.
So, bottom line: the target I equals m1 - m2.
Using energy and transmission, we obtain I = -2 keV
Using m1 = 232.0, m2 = 234.0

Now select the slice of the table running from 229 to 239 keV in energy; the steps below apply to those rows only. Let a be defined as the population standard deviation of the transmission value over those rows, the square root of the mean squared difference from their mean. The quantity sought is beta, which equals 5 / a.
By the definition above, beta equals 192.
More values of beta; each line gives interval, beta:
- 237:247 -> 151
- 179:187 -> 333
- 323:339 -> 140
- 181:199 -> 117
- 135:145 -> 115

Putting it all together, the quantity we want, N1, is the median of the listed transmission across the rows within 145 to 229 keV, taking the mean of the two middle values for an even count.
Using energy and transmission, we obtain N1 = 1.99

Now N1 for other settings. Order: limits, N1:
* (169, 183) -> 1.97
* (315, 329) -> 1.87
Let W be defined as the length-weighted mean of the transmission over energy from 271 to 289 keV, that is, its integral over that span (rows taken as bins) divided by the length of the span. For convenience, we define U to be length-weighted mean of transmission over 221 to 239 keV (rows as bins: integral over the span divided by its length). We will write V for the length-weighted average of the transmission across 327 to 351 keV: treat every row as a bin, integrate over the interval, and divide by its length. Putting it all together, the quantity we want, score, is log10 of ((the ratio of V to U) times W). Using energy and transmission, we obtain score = 0.258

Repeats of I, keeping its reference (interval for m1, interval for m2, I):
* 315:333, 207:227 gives 124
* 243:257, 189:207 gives 60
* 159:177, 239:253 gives -80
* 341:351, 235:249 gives 106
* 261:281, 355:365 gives -90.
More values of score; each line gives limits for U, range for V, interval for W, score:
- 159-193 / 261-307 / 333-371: 0.297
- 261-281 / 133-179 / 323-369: 0.288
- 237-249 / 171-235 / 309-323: 0.292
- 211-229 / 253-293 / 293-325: 0.268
